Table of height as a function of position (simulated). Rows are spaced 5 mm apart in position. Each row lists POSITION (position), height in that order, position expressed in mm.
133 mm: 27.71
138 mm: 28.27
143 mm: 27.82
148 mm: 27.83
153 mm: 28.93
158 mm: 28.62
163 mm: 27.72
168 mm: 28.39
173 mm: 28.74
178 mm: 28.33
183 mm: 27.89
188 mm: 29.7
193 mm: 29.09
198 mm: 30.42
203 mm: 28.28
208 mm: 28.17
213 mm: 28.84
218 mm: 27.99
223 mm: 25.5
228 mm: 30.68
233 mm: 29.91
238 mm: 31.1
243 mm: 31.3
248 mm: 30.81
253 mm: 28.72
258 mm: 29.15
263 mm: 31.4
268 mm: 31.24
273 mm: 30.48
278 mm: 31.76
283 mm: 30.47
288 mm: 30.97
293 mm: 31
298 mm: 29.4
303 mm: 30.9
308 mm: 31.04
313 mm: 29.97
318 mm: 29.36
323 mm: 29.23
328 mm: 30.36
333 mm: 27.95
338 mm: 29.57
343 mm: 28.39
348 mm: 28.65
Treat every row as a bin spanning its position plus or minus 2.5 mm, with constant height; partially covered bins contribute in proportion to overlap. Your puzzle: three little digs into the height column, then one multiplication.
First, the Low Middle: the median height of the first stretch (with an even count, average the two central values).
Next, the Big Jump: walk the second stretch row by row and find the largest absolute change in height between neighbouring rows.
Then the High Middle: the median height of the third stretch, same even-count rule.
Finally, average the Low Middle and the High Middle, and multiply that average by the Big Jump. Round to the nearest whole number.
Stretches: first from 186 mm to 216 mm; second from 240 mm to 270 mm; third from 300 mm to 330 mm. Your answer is 67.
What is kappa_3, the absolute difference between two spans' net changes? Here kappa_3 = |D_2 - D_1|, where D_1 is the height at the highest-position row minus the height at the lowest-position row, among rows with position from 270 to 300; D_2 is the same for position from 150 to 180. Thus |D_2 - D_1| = 0.48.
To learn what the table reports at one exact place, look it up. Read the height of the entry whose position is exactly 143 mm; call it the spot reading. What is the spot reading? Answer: 27.82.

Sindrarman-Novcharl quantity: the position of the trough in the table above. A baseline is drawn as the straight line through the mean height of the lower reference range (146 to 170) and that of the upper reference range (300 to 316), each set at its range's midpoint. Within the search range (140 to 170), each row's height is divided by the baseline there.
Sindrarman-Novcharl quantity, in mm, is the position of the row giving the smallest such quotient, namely 163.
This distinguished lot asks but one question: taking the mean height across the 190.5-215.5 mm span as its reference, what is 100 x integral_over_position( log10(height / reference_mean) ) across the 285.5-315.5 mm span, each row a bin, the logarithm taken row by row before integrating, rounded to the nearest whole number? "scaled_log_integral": 69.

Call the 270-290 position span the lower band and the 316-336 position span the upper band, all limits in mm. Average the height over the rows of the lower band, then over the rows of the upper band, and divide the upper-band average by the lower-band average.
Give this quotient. 0.95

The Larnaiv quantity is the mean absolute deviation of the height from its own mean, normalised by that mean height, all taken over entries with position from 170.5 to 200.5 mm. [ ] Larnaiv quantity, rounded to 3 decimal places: 0.024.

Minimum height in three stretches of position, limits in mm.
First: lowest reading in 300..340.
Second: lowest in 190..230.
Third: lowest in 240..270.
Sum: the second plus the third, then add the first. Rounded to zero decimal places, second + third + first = 82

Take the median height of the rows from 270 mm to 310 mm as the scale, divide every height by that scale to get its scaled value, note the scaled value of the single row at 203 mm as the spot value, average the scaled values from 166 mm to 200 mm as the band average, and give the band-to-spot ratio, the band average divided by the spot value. 1.02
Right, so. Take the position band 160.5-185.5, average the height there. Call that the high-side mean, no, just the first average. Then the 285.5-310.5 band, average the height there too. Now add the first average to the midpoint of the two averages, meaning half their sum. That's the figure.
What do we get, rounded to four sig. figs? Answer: 57.65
